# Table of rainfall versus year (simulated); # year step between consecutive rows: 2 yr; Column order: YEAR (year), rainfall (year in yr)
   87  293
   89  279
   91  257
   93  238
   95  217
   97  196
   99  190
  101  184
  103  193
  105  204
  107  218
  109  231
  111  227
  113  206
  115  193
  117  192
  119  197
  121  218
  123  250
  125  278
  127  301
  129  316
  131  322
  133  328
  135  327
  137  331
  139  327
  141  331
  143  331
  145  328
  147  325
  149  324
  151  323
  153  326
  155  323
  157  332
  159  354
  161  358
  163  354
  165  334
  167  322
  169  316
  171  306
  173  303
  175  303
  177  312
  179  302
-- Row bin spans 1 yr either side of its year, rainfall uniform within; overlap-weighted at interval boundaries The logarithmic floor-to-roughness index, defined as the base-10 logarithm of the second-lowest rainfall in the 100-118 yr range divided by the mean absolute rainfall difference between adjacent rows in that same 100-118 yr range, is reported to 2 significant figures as 1.3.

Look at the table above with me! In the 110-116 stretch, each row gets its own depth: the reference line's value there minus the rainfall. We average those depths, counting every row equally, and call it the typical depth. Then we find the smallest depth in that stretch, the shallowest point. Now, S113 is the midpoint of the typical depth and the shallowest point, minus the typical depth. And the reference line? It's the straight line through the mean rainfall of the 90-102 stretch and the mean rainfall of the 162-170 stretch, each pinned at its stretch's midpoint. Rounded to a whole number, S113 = -11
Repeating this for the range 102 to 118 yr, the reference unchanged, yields -12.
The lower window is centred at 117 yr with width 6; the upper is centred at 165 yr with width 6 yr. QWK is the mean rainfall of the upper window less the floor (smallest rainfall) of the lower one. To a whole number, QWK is 145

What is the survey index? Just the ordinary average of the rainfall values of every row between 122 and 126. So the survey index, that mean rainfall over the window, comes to 264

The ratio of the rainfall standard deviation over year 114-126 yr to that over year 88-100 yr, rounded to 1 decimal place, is 1.0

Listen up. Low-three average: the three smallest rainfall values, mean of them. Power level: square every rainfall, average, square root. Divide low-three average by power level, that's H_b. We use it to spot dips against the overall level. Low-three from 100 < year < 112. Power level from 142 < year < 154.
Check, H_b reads 0.6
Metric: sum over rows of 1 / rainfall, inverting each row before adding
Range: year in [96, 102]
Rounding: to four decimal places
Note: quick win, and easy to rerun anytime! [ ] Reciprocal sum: 0.0158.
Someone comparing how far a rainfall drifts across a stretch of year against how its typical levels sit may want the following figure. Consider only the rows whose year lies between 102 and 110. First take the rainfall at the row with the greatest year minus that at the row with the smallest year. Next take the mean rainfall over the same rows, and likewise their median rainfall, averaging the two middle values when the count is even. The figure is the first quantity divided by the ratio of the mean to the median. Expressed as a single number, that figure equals 38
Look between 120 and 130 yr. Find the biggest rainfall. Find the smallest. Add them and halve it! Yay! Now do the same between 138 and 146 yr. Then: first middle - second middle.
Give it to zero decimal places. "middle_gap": -62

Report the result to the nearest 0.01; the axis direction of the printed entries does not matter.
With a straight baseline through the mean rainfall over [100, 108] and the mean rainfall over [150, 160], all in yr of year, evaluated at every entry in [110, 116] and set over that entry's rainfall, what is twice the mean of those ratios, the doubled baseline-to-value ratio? 2.15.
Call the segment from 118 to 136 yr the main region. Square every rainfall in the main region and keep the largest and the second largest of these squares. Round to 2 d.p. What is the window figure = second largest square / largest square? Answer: 0.99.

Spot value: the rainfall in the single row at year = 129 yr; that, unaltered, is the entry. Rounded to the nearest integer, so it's 316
